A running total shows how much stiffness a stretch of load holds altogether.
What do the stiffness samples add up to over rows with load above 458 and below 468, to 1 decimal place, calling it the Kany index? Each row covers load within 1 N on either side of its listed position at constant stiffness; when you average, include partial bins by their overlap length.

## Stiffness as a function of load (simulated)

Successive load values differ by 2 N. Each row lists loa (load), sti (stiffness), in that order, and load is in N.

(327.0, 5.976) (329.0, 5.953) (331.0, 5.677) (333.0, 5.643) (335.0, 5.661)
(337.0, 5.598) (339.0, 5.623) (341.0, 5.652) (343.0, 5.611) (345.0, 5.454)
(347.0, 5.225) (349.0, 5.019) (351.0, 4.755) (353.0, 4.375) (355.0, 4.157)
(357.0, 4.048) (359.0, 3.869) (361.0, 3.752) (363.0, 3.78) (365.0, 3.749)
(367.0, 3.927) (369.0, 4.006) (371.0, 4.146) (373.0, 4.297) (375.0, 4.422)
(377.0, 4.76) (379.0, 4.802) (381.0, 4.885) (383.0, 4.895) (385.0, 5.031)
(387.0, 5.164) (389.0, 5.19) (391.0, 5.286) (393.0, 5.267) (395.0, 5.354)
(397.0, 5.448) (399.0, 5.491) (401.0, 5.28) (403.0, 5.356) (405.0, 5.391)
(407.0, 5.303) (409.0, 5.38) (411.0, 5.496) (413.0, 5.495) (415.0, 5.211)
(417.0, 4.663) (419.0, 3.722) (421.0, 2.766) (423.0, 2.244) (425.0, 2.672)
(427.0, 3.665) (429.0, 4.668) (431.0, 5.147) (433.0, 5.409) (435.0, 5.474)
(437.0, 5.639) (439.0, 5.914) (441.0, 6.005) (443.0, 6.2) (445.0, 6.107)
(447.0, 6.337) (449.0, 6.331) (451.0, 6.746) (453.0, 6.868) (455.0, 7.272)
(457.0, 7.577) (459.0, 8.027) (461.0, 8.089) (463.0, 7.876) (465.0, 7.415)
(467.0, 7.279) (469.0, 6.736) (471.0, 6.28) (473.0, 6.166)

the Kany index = 38.7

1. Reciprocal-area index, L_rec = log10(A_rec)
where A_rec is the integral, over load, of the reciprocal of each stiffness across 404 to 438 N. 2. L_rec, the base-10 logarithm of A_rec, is 0.90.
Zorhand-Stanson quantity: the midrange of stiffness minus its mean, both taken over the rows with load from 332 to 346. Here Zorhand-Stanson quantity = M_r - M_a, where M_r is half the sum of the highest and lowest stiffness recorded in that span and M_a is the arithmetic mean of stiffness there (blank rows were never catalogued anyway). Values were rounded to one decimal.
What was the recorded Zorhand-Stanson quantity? 0.0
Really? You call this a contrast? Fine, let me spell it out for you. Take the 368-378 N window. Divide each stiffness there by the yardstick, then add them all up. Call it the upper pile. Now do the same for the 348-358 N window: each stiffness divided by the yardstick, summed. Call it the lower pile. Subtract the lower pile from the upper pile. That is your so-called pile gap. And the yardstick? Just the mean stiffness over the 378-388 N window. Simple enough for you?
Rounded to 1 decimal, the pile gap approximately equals -0.1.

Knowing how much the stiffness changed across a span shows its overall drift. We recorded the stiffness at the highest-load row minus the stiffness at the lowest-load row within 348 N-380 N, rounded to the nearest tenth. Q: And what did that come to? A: -0.2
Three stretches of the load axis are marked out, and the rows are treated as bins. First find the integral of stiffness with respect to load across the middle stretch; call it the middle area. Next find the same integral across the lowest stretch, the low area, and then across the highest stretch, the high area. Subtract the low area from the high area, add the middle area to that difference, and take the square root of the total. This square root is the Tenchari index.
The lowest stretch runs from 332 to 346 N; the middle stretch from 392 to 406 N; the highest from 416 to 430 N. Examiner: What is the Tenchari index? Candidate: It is 6.7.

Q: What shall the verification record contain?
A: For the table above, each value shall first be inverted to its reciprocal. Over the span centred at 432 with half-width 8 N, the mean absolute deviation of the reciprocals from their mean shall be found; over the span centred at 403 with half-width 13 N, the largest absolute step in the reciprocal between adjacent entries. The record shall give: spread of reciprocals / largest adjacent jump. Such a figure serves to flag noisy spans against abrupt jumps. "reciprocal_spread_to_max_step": 5.2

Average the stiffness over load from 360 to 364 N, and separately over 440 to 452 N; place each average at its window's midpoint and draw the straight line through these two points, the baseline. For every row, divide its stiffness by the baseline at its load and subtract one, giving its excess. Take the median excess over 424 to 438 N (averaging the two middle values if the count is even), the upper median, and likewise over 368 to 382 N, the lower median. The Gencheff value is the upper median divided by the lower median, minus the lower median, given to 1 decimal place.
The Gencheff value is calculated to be -1.9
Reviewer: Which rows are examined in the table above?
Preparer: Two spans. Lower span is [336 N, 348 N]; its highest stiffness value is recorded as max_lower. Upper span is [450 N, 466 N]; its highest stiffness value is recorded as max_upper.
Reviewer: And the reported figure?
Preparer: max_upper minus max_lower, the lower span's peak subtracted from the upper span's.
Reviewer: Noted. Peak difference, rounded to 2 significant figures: 2.4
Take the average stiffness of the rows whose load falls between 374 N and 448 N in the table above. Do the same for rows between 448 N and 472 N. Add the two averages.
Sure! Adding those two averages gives 12.2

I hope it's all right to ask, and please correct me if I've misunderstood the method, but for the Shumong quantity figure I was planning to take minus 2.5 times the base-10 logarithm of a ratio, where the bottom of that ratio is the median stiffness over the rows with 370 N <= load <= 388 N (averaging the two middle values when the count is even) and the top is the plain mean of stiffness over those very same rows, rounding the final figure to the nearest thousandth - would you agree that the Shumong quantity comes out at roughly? 0.021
